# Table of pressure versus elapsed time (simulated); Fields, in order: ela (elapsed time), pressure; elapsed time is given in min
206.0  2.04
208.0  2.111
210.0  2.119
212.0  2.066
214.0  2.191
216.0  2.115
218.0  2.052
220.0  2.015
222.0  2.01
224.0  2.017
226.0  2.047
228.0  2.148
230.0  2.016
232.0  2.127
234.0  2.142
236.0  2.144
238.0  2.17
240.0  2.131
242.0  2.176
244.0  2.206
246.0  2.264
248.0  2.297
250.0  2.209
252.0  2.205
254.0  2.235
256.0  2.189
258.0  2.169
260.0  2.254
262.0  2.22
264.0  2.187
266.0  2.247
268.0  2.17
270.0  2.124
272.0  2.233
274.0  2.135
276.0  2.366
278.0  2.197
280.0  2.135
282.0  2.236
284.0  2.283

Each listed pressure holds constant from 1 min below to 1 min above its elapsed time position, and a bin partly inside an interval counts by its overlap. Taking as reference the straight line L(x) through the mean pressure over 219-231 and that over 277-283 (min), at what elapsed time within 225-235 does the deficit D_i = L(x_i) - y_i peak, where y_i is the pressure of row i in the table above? 230.0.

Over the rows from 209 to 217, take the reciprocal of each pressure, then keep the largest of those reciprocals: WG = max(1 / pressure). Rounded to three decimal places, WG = 0.484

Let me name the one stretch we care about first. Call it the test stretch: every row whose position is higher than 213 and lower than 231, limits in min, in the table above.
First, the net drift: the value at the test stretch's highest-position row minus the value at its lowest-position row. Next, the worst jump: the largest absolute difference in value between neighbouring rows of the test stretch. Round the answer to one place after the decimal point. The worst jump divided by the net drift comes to -0.8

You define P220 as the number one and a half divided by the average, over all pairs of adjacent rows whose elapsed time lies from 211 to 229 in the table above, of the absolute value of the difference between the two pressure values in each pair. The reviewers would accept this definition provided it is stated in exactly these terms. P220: 27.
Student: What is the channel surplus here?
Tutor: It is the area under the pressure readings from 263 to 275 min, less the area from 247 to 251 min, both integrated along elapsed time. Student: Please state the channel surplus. 17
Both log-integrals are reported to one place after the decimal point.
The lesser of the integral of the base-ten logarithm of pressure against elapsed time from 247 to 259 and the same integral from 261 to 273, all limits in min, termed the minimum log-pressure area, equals 4.1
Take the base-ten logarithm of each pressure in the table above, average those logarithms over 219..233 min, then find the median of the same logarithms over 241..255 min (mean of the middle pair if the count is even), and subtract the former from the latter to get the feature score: 0.032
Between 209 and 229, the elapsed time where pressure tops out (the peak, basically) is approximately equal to 214.0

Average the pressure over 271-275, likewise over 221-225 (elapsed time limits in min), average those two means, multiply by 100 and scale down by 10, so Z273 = 21.0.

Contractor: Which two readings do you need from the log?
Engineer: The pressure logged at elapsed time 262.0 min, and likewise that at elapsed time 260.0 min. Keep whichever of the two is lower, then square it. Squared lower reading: 4.93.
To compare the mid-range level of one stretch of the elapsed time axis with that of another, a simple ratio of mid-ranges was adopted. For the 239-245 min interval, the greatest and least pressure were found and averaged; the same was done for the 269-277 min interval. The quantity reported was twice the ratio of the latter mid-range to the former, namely 2.07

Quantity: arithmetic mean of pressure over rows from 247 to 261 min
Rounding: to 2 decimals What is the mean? 2.22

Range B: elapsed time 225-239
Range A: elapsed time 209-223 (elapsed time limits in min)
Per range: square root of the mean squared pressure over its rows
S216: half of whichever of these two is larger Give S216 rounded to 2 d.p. 1.06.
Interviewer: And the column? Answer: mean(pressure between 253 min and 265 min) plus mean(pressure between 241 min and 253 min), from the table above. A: 4.44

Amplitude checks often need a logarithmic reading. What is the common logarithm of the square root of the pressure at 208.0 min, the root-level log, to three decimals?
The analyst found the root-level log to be 0.162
